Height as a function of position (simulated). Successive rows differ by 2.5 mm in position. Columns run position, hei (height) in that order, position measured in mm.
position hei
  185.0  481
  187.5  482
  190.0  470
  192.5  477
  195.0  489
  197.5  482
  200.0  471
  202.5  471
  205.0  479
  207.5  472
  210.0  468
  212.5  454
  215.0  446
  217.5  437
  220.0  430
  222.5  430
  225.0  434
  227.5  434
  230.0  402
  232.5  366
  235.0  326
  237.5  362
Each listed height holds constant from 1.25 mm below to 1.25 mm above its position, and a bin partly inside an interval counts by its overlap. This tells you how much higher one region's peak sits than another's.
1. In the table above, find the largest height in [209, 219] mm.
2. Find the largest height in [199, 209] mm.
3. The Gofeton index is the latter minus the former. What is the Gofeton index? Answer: 11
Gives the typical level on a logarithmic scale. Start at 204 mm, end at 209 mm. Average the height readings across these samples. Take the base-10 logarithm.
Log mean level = 2.68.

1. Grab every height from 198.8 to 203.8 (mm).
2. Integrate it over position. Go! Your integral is 2355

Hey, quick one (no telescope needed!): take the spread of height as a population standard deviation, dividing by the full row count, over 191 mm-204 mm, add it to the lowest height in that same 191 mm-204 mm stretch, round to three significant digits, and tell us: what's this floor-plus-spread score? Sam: 478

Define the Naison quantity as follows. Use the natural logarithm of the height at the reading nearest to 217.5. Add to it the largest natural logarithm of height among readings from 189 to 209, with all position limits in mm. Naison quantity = 12.3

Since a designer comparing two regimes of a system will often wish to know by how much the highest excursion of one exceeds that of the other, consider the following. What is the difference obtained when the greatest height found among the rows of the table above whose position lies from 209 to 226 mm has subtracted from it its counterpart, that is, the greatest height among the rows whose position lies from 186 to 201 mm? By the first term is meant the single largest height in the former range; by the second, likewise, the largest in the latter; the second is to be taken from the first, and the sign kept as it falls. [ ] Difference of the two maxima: -21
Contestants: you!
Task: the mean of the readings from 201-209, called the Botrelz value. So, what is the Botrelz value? 474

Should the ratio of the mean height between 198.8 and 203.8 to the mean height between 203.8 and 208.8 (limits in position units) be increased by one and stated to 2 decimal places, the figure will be 1.99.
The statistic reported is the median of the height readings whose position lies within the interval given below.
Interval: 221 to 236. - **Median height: 416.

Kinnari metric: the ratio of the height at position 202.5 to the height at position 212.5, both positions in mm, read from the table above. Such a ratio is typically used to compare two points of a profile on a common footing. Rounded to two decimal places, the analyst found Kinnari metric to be 1.04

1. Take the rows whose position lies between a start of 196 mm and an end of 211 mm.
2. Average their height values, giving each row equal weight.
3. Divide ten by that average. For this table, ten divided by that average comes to 0.0211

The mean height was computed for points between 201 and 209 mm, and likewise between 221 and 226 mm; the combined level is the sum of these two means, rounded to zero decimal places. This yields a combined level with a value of 906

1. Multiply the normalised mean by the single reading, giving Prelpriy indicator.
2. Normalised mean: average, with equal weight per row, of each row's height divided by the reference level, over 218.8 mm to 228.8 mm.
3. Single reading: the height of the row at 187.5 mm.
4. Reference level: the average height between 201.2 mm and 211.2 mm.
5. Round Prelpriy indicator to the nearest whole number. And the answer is 441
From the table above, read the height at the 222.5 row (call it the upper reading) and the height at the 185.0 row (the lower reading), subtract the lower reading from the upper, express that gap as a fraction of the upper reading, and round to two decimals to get -0.12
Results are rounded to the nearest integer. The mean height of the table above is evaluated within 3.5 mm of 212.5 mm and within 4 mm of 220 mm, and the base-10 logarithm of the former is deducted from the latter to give 430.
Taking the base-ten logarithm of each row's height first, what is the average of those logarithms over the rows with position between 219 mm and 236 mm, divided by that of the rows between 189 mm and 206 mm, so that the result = 0.972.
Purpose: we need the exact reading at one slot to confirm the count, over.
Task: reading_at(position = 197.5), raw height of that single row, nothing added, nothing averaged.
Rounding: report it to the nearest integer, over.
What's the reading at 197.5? 482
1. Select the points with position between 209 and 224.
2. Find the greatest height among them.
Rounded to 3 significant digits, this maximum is 468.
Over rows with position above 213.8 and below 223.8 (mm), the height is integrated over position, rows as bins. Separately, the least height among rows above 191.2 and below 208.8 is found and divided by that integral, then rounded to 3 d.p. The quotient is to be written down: 0.108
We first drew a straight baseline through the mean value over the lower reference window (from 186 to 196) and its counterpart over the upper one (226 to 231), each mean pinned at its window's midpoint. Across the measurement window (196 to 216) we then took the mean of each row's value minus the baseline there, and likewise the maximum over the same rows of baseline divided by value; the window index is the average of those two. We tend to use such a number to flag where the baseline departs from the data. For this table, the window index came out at 7.0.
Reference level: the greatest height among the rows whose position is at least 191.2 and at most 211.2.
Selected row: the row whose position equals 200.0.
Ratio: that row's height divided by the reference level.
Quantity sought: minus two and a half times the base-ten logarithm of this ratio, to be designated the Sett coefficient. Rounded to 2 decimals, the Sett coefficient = 0.04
